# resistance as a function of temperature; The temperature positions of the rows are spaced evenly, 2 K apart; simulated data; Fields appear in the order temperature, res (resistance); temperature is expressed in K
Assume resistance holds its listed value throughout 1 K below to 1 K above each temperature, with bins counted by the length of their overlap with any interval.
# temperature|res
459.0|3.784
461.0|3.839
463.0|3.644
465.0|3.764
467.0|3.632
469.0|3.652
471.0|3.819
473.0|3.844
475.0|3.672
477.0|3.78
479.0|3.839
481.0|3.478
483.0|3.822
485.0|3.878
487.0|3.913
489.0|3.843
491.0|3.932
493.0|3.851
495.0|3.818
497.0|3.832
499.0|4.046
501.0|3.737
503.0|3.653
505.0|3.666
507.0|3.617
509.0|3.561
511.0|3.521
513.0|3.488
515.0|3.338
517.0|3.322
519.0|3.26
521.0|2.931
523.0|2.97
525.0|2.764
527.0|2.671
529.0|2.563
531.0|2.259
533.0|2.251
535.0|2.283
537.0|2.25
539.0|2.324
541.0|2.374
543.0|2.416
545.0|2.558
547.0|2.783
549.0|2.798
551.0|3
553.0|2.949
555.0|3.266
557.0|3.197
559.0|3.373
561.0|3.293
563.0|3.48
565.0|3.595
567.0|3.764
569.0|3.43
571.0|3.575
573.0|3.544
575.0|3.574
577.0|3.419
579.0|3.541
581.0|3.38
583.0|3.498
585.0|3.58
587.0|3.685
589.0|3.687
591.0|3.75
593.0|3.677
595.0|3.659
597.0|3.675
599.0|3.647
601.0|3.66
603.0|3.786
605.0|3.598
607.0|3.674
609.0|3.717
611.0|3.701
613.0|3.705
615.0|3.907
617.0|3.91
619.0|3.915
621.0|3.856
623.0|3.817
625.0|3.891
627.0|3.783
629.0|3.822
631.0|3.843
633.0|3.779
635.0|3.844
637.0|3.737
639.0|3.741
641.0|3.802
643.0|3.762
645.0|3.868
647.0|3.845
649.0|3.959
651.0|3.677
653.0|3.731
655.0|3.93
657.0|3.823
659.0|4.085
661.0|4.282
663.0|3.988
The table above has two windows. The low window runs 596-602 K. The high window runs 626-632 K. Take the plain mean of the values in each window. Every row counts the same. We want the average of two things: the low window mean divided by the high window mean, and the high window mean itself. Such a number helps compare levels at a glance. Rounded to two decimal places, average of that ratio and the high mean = 2.39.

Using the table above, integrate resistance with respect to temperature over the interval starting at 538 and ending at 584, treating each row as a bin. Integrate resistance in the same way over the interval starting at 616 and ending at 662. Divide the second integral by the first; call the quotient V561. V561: 1.21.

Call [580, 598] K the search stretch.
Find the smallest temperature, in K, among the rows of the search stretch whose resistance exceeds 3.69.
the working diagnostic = 591.0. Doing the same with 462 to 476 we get 465.0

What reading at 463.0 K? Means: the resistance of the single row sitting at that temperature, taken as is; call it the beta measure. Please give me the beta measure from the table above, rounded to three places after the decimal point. 3.644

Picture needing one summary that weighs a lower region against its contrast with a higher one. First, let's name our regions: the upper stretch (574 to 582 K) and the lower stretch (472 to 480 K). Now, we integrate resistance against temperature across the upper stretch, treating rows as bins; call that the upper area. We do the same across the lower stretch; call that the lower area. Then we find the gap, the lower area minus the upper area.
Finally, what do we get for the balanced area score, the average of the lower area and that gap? 16.4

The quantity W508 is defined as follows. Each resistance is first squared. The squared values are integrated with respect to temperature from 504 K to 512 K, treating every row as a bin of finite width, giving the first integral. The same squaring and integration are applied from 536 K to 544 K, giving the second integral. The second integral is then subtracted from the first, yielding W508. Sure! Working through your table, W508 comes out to 59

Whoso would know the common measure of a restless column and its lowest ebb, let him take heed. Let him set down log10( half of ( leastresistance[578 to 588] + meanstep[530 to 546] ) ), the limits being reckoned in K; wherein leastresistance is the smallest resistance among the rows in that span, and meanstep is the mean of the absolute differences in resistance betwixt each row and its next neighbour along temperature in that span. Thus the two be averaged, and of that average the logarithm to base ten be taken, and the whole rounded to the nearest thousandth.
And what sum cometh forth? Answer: 0.235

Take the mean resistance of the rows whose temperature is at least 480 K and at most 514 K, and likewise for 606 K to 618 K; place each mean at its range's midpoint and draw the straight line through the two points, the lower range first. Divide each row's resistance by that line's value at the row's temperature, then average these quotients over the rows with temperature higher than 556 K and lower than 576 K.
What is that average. 0.93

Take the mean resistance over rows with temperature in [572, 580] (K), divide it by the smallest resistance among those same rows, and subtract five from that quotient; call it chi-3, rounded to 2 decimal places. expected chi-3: -3.97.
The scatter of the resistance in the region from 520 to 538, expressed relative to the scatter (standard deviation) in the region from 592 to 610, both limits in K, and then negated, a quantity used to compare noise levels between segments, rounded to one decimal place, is -5.8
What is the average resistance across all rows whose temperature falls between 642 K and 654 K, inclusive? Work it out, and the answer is 3.8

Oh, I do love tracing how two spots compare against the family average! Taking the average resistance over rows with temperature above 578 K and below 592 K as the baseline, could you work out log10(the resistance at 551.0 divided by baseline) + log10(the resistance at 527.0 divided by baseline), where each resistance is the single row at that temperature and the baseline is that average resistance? -0.21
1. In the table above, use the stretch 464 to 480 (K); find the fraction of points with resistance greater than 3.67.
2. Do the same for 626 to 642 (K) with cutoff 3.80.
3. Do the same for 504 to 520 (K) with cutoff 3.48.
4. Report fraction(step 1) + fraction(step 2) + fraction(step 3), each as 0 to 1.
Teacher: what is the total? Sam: 1.9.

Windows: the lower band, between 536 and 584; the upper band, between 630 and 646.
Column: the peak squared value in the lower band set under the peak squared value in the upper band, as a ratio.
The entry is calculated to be 1.06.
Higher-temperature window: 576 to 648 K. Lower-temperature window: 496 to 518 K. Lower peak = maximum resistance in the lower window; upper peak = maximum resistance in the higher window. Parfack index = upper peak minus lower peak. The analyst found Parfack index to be -0.1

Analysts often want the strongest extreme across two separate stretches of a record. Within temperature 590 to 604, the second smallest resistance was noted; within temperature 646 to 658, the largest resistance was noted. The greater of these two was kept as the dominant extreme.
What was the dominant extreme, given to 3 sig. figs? 3.96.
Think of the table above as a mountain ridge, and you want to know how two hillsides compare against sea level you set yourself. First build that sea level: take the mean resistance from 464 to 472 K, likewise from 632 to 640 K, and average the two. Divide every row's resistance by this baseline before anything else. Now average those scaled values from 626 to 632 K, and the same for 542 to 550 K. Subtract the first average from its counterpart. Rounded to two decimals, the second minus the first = -0.31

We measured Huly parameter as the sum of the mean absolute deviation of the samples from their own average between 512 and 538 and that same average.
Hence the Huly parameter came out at 3.19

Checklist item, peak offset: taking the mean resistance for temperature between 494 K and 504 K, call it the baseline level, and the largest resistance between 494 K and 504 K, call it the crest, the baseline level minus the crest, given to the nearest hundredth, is -0.23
